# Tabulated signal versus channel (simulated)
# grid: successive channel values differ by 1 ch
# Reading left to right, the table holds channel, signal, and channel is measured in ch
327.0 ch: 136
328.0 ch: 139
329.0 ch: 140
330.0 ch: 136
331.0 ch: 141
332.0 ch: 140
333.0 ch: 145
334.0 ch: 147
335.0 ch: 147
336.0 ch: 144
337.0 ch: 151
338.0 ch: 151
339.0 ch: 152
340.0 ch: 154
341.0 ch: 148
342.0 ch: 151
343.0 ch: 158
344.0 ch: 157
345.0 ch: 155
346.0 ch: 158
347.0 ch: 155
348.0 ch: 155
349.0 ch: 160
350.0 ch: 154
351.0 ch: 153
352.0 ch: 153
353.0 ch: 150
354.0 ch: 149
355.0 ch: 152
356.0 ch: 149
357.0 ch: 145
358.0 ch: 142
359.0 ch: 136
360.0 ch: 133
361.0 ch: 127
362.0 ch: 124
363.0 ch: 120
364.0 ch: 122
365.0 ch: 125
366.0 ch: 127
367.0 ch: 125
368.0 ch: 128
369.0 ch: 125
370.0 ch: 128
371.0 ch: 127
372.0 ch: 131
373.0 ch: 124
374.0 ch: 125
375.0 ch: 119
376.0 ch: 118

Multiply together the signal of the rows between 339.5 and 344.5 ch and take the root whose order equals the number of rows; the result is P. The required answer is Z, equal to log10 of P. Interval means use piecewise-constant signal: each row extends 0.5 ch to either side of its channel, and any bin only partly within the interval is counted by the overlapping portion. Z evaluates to 2.19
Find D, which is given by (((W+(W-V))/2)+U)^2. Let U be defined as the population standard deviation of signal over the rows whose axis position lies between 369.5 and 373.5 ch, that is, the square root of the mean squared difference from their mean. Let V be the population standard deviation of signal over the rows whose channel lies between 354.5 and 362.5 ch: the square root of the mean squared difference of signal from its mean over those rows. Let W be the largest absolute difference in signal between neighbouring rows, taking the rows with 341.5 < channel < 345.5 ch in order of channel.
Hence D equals 22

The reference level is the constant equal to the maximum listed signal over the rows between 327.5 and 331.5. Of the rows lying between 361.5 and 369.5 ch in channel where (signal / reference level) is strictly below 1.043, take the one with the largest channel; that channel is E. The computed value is 369.0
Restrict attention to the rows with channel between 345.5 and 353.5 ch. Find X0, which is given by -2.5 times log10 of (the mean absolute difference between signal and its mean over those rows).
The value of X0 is -0.9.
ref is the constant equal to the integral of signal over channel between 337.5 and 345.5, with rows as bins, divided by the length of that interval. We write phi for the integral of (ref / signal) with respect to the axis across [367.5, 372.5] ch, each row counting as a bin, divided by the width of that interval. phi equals 1.20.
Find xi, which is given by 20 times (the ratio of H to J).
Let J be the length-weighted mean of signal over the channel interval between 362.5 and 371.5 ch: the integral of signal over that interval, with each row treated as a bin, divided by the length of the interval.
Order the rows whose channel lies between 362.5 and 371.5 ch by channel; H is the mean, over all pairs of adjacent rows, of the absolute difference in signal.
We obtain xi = 0.38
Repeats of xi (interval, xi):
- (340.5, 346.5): 0.41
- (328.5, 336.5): 0.40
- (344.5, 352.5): 0.33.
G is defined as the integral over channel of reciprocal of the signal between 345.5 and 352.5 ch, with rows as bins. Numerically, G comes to 0.045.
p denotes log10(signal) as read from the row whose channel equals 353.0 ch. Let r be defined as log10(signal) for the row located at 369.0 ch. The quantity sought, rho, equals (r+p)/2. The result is 2.14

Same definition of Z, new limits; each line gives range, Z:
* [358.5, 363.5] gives 2.11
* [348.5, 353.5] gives 2.19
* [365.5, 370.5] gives 2.10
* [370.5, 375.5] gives 2.10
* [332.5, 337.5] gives 2.17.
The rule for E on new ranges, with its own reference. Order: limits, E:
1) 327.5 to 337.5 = 336.0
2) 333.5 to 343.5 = 336.0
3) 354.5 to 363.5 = 363.0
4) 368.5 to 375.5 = 375.0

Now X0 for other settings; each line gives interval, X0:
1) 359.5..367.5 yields -1.1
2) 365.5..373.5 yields -0.5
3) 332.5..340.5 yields -1.2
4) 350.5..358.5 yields -1.1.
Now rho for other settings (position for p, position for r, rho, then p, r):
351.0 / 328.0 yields 2.16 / 2.18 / 2.14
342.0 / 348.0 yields 2.18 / 2.18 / 2.19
